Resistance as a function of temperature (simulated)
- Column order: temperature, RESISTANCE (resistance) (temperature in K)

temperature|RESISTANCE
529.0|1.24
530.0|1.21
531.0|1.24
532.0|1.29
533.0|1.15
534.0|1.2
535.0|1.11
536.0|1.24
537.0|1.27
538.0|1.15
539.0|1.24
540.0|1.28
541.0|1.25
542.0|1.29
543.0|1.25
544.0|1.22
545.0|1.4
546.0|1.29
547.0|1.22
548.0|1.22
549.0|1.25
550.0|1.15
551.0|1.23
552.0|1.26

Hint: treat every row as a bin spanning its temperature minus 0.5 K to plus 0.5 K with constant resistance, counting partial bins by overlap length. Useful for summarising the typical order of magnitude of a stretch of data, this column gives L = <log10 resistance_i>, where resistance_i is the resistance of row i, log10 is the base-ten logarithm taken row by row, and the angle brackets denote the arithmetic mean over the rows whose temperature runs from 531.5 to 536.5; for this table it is 0.078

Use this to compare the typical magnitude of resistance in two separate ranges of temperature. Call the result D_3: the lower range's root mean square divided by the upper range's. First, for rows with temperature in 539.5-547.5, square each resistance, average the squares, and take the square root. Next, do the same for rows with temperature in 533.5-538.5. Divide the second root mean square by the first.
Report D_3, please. 0.94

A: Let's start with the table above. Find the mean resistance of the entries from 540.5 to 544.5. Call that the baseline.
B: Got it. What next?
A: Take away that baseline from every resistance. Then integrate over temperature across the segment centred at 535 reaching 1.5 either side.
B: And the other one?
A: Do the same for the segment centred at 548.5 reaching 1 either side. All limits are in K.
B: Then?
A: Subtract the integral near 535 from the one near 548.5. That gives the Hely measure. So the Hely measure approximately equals 0.17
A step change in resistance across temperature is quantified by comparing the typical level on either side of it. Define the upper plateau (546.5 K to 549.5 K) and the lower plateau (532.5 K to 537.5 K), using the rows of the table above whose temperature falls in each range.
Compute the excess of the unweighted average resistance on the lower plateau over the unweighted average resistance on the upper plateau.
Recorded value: -0.04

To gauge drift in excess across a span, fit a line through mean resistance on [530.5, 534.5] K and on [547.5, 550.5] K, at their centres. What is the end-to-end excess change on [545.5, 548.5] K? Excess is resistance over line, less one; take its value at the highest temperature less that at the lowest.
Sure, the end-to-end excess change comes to -0.06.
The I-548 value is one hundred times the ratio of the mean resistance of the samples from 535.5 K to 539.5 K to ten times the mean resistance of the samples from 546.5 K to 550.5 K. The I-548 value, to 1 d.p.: 10.1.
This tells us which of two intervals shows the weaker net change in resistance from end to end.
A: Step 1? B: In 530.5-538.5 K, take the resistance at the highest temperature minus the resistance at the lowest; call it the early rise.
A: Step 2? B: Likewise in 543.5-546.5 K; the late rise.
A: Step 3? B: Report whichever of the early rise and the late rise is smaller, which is -0.09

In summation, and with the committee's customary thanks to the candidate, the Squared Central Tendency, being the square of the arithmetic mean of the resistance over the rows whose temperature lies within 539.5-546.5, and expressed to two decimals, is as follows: 1.65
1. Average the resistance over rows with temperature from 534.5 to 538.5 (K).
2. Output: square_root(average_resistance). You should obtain 1.09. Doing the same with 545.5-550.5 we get 1.11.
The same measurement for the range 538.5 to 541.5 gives 1.12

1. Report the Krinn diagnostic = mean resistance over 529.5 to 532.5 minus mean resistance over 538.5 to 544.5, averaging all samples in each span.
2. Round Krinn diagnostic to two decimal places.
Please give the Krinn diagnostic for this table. -0.01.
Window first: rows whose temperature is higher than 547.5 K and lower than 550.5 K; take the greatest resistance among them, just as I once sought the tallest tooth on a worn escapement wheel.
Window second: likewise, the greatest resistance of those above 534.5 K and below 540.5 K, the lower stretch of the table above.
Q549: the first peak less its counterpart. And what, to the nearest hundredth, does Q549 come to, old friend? -0.03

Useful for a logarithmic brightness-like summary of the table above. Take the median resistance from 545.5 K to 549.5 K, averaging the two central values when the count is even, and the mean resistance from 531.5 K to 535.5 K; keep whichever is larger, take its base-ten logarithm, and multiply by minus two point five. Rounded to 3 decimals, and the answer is -0.229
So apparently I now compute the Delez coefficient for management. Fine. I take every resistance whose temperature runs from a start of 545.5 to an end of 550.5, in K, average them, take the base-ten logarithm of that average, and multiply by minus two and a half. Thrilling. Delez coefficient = -0.221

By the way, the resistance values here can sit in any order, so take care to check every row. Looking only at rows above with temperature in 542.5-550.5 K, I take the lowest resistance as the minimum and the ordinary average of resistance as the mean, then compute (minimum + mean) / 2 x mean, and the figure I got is 1.50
